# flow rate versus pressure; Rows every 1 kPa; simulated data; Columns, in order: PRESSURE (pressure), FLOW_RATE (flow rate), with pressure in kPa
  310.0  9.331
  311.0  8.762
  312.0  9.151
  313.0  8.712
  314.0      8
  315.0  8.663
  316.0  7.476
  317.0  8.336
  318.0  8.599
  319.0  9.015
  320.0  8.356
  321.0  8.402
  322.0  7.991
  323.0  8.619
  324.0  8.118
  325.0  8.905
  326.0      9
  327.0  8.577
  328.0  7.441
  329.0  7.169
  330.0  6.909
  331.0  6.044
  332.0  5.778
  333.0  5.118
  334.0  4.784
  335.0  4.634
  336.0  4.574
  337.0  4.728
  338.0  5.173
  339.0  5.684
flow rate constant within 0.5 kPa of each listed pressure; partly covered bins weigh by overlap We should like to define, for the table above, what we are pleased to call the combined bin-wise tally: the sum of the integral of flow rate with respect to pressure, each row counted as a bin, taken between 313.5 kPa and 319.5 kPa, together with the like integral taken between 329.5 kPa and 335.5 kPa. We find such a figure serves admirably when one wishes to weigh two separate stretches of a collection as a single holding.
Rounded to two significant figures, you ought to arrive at 83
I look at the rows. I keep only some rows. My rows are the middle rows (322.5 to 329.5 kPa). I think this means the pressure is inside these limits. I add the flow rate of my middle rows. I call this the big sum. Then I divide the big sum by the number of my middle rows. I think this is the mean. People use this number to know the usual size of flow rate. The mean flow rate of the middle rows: 8.26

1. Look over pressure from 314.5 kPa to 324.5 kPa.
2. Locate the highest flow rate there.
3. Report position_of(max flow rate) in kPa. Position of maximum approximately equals 319.0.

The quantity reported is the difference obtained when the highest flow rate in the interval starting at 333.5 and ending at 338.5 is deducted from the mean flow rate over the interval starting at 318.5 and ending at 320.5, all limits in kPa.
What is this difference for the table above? 3.5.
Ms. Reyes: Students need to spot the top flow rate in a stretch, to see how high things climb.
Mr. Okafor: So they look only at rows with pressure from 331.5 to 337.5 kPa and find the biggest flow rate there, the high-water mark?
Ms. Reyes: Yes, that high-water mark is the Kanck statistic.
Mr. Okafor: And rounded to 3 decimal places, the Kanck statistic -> 5.778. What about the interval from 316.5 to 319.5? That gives 9.015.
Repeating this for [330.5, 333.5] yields 6.044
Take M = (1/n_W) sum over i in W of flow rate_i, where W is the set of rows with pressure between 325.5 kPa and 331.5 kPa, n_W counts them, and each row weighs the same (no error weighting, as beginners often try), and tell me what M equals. 7.5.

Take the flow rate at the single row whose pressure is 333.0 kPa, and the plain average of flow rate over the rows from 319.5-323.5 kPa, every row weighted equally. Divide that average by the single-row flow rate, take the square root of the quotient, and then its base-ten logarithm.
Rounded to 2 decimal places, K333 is 0.11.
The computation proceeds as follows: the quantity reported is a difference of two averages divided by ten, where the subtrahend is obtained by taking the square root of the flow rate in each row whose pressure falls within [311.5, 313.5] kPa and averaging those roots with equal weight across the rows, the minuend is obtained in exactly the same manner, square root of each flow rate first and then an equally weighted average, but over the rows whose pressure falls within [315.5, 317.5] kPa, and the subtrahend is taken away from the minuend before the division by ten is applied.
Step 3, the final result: -0.018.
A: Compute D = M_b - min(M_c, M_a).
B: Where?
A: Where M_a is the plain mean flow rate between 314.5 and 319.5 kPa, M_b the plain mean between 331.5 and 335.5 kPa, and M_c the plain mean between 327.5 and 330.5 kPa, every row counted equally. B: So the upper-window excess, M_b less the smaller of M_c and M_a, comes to -2.1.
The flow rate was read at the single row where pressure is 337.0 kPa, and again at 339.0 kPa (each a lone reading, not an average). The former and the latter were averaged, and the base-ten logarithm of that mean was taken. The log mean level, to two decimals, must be 0.72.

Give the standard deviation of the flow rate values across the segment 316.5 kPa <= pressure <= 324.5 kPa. 0.3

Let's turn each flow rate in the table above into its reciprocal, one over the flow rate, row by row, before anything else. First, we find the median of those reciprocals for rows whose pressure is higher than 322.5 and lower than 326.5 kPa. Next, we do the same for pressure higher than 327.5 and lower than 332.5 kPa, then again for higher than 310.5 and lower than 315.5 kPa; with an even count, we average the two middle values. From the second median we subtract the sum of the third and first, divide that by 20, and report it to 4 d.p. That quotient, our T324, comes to -0.0042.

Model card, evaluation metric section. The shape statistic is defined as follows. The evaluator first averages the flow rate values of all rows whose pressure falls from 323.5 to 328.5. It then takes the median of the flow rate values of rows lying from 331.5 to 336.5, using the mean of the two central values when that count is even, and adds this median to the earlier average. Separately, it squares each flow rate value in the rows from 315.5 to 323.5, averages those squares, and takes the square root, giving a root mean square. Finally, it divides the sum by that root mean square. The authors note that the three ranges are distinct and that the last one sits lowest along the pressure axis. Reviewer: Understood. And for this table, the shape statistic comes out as 1.6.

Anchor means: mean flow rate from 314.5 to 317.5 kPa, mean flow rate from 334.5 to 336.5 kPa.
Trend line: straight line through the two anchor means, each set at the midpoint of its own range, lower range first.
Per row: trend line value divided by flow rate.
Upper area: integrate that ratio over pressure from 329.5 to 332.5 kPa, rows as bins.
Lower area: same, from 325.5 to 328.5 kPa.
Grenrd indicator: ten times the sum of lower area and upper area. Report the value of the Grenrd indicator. 48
